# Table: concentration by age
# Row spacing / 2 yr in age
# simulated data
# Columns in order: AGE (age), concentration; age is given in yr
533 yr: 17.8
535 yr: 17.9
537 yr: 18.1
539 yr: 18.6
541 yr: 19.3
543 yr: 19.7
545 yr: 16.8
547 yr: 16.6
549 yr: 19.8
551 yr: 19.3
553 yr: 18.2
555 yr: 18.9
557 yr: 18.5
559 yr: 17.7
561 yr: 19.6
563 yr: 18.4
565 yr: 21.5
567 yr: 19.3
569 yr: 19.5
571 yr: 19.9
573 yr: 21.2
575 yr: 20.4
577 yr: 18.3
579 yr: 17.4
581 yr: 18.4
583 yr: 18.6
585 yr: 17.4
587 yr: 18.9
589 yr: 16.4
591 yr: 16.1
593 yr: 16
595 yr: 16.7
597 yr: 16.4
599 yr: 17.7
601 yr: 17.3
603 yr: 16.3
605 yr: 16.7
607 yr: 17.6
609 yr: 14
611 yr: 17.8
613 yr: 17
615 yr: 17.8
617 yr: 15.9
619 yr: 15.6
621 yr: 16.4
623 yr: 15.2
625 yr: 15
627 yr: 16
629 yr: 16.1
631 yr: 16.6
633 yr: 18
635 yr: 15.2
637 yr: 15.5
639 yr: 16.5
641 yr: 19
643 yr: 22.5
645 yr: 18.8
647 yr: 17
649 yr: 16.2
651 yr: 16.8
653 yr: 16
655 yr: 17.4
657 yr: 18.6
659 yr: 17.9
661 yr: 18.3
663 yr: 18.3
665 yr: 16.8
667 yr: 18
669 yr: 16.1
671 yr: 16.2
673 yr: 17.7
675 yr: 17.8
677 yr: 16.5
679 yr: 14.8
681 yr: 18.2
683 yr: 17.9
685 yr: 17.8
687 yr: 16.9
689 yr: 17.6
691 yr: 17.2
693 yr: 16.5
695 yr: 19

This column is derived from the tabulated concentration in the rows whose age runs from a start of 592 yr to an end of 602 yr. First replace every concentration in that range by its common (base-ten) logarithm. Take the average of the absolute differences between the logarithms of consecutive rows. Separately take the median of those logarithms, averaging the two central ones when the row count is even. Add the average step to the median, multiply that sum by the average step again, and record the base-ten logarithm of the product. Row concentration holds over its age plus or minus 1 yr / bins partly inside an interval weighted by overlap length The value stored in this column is -1.67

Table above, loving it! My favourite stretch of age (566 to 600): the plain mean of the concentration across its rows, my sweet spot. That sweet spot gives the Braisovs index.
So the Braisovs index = 18.2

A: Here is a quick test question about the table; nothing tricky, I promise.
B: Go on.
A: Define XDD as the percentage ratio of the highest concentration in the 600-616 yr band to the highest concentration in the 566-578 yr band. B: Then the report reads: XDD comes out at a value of 84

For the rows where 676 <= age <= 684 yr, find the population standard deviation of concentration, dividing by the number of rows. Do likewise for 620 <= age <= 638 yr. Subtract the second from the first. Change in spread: 0.5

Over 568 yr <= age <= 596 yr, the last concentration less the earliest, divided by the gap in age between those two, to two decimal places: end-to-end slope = -0.11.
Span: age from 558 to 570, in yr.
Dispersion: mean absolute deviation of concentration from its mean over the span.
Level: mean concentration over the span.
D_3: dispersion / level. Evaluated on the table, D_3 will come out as 0.045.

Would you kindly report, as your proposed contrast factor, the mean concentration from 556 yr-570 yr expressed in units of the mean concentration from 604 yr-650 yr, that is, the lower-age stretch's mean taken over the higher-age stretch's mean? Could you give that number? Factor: 1.14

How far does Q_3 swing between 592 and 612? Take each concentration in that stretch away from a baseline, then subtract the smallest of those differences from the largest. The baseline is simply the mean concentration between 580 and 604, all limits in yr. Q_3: 3.8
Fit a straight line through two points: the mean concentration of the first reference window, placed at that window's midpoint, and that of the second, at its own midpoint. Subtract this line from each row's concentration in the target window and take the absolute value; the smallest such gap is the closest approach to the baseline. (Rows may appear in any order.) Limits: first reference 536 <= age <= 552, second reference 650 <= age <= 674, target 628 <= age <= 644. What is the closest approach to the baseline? 0.37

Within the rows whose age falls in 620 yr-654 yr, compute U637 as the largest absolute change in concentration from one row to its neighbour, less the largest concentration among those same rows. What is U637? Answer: -18.8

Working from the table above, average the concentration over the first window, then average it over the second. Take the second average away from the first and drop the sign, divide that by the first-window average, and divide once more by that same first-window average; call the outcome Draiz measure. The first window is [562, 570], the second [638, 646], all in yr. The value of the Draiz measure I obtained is 0.001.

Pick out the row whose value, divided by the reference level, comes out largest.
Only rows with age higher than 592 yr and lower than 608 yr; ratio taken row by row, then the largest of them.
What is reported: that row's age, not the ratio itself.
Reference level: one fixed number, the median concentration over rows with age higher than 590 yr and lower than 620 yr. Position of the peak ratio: 599 yr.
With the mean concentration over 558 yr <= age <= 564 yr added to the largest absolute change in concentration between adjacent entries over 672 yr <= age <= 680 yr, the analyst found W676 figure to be 20.3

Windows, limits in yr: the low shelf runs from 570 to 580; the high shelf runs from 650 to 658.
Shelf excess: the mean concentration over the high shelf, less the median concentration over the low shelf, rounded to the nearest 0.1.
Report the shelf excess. -2.7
